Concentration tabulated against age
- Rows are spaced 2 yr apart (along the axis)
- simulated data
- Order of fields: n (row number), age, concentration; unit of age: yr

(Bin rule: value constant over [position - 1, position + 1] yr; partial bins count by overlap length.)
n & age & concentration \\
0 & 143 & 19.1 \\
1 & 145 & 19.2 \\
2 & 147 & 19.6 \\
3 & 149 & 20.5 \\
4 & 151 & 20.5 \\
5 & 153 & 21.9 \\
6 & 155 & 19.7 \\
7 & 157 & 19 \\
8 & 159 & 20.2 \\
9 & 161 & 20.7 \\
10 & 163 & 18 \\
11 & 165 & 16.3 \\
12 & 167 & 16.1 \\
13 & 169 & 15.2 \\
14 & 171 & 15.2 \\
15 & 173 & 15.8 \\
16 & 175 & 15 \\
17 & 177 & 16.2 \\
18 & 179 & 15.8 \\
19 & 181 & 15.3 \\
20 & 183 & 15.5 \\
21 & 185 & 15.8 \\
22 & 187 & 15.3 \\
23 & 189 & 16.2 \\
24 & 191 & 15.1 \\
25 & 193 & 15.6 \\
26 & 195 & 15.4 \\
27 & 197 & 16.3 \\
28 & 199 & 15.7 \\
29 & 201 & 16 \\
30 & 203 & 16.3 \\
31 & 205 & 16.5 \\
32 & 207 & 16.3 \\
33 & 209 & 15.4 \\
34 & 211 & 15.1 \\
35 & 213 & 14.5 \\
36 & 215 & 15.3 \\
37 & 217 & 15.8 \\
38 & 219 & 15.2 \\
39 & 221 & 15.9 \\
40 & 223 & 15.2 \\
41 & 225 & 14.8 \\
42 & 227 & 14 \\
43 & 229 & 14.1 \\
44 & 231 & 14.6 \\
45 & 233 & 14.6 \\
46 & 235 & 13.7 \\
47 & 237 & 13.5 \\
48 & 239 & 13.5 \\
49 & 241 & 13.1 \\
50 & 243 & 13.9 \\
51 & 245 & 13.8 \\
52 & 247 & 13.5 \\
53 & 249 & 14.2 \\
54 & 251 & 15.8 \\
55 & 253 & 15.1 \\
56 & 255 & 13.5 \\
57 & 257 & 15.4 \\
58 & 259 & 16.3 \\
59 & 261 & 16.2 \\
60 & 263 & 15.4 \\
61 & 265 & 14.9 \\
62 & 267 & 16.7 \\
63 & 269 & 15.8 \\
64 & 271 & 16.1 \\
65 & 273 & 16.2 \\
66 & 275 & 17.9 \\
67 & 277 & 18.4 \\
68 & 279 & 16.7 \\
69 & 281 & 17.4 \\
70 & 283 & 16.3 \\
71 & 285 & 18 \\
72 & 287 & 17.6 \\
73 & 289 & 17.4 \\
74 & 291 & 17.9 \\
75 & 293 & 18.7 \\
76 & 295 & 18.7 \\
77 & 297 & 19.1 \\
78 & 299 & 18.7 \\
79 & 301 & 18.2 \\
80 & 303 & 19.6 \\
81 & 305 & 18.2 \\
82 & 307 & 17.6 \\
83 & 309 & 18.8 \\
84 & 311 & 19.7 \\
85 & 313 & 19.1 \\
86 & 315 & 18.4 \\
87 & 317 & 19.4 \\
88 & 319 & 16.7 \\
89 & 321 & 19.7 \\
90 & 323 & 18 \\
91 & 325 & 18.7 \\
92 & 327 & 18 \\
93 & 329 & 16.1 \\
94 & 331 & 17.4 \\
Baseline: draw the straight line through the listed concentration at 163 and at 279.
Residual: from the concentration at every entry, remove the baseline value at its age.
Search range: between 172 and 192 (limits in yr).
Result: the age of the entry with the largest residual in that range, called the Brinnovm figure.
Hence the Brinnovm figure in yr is 189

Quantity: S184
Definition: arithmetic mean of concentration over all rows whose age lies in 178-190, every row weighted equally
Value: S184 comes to 16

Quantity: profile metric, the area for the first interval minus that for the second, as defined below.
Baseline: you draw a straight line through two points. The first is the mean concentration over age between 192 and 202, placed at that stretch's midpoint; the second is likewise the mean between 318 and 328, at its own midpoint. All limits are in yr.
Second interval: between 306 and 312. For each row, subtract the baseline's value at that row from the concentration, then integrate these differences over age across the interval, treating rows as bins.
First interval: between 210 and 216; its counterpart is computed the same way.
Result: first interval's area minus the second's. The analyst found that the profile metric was -11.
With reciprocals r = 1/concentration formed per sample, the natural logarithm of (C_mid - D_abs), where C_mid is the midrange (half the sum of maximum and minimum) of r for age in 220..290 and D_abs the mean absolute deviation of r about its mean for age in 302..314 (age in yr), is -2.76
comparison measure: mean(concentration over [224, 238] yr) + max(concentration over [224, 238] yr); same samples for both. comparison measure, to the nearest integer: 29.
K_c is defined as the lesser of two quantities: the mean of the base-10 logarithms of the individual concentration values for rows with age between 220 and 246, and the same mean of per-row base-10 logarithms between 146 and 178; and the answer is 1.152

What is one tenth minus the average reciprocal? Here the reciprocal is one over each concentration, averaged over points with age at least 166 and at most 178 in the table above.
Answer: 0.036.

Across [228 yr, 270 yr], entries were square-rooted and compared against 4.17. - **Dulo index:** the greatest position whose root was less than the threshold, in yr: 269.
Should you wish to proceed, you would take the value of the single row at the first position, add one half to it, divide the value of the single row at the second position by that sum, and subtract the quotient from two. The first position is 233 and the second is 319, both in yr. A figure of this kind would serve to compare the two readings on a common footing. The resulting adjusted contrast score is 0.89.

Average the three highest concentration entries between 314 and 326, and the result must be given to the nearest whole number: 19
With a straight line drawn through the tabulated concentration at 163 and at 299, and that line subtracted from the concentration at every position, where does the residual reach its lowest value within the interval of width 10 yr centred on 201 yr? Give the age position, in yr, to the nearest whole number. 199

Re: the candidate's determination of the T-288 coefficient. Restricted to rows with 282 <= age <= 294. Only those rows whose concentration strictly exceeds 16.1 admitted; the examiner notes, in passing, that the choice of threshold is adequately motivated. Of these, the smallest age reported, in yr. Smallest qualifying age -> 283 yr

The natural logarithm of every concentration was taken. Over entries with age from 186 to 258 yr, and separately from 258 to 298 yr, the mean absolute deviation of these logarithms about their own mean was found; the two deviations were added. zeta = 0.12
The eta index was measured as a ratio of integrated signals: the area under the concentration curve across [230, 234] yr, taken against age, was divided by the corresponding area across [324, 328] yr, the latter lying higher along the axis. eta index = 0.8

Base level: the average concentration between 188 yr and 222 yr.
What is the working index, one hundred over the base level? 6.38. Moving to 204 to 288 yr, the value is 6.50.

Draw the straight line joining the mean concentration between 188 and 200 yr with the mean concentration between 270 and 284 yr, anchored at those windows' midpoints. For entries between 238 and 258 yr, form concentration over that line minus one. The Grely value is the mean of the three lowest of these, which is -0.19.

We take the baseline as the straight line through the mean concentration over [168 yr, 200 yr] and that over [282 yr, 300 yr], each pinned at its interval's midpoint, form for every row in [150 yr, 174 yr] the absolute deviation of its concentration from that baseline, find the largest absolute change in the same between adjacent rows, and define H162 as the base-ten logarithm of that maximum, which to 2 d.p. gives 0.44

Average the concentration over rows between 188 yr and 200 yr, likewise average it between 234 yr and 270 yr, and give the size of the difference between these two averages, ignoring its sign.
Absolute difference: 1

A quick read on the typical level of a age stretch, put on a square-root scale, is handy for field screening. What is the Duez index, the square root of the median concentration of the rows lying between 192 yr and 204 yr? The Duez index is 3.98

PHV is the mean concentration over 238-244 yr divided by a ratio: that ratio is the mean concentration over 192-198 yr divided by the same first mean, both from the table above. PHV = 11.6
